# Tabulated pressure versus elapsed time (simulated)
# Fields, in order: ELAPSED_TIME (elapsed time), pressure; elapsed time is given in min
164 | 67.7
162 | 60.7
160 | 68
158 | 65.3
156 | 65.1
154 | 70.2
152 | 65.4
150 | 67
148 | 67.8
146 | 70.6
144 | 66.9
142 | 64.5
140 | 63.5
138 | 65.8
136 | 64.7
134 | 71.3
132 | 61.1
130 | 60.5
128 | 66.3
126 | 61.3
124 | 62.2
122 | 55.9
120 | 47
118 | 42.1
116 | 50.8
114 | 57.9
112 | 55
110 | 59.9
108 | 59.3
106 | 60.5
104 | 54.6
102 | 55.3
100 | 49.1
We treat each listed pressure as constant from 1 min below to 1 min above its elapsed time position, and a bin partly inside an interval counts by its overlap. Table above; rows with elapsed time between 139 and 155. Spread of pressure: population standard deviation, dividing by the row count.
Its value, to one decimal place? 2.4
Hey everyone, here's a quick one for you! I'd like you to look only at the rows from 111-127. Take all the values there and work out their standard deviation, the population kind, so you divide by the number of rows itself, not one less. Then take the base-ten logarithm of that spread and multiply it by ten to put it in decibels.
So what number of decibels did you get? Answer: 8.1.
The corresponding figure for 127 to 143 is 5.0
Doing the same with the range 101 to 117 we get 4.9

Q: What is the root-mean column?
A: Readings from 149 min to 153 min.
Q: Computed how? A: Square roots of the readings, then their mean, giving 8.1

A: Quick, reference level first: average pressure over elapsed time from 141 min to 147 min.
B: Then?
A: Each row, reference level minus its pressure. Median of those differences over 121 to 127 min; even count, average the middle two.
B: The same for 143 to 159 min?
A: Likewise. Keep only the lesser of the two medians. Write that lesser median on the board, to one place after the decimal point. 0.4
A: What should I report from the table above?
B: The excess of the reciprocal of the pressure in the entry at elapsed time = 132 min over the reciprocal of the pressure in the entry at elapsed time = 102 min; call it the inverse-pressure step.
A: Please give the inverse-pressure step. -0.0017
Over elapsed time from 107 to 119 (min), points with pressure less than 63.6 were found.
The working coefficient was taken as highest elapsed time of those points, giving 118 min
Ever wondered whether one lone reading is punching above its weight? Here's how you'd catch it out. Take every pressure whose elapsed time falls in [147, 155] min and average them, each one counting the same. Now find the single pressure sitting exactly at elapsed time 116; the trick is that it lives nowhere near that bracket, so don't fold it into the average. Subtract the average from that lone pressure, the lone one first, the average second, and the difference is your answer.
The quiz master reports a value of -17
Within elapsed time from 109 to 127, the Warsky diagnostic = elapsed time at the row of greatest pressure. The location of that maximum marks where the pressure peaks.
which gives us 124 min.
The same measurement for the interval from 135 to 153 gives 146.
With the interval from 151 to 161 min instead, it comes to 154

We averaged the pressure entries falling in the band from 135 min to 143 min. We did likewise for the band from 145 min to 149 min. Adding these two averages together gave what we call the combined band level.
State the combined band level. 134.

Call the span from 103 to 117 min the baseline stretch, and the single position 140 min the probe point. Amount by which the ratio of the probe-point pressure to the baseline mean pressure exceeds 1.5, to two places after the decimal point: -0.38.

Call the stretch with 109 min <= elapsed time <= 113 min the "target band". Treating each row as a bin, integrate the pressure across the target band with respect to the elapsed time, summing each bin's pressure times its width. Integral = 230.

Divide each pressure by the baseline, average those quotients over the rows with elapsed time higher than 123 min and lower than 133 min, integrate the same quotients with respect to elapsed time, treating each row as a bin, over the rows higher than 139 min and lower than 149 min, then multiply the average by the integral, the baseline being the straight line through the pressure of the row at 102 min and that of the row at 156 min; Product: 11.0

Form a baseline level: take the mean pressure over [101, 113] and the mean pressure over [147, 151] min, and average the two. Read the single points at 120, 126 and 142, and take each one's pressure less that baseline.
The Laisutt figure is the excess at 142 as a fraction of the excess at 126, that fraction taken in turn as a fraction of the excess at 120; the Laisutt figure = 0.12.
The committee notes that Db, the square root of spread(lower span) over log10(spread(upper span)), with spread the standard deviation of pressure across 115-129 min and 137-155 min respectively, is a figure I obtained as 4.8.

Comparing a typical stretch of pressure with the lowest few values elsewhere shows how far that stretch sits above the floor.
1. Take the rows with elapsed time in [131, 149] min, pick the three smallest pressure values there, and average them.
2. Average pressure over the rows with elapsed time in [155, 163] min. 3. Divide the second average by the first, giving 1.03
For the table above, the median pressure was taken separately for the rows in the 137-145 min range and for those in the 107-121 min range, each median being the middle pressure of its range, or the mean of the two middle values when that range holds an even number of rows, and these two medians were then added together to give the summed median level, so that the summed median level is 120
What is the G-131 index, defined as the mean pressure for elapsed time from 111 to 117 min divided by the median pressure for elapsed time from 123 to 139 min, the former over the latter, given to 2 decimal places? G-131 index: 0.86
